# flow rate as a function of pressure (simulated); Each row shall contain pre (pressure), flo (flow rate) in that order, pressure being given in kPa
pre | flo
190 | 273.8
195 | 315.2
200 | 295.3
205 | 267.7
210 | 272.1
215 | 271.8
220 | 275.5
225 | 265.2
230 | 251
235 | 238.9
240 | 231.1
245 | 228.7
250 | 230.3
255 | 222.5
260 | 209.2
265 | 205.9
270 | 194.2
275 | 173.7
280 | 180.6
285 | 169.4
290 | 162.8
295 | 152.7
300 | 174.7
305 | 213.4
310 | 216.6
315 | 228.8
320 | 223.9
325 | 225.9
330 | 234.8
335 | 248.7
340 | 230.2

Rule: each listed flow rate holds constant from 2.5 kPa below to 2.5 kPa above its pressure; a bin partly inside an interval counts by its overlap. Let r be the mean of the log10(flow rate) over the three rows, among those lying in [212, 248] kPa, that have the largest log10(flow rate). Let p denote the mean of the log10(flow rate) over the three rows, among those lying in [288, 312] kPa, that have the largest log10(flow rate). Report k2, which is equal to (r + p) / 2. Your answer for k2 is 2.37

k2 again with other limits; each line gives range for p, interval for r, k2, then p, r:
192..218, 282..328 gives 2.41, 2.47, 2.35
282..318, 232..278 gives 2.35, 2.34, 2.37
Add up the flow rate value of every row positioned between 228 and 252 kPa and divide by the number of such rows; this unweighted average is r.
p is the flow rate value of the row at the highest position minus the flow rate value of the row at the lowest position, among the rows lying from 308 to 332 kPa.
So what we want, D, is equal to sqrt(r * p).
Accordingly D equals 66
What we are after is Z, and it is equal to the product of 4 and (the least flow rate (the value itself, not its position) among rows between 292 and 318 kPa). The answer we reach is 611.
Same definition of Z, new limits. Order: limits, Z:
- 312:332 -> 896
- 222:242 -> 924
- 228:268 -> 824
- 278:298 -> 611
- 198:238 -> 956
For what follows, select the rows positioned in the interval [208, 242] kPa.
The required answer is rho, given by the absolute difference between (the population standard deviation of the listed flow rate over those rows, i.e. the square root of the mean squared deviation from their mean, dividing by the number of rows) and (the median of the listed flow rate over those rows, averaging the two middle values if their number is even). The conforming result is 249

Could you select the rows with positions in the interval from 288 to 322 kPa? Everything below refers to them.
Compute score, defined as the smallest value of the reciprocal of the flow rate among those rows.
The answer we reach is 0.0044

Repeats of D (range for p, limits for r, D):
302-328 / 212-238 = 57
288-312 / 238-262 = 110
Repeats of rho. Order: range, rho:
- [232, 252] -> 227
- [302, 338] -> 215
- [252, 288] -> 176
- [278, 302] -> 160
